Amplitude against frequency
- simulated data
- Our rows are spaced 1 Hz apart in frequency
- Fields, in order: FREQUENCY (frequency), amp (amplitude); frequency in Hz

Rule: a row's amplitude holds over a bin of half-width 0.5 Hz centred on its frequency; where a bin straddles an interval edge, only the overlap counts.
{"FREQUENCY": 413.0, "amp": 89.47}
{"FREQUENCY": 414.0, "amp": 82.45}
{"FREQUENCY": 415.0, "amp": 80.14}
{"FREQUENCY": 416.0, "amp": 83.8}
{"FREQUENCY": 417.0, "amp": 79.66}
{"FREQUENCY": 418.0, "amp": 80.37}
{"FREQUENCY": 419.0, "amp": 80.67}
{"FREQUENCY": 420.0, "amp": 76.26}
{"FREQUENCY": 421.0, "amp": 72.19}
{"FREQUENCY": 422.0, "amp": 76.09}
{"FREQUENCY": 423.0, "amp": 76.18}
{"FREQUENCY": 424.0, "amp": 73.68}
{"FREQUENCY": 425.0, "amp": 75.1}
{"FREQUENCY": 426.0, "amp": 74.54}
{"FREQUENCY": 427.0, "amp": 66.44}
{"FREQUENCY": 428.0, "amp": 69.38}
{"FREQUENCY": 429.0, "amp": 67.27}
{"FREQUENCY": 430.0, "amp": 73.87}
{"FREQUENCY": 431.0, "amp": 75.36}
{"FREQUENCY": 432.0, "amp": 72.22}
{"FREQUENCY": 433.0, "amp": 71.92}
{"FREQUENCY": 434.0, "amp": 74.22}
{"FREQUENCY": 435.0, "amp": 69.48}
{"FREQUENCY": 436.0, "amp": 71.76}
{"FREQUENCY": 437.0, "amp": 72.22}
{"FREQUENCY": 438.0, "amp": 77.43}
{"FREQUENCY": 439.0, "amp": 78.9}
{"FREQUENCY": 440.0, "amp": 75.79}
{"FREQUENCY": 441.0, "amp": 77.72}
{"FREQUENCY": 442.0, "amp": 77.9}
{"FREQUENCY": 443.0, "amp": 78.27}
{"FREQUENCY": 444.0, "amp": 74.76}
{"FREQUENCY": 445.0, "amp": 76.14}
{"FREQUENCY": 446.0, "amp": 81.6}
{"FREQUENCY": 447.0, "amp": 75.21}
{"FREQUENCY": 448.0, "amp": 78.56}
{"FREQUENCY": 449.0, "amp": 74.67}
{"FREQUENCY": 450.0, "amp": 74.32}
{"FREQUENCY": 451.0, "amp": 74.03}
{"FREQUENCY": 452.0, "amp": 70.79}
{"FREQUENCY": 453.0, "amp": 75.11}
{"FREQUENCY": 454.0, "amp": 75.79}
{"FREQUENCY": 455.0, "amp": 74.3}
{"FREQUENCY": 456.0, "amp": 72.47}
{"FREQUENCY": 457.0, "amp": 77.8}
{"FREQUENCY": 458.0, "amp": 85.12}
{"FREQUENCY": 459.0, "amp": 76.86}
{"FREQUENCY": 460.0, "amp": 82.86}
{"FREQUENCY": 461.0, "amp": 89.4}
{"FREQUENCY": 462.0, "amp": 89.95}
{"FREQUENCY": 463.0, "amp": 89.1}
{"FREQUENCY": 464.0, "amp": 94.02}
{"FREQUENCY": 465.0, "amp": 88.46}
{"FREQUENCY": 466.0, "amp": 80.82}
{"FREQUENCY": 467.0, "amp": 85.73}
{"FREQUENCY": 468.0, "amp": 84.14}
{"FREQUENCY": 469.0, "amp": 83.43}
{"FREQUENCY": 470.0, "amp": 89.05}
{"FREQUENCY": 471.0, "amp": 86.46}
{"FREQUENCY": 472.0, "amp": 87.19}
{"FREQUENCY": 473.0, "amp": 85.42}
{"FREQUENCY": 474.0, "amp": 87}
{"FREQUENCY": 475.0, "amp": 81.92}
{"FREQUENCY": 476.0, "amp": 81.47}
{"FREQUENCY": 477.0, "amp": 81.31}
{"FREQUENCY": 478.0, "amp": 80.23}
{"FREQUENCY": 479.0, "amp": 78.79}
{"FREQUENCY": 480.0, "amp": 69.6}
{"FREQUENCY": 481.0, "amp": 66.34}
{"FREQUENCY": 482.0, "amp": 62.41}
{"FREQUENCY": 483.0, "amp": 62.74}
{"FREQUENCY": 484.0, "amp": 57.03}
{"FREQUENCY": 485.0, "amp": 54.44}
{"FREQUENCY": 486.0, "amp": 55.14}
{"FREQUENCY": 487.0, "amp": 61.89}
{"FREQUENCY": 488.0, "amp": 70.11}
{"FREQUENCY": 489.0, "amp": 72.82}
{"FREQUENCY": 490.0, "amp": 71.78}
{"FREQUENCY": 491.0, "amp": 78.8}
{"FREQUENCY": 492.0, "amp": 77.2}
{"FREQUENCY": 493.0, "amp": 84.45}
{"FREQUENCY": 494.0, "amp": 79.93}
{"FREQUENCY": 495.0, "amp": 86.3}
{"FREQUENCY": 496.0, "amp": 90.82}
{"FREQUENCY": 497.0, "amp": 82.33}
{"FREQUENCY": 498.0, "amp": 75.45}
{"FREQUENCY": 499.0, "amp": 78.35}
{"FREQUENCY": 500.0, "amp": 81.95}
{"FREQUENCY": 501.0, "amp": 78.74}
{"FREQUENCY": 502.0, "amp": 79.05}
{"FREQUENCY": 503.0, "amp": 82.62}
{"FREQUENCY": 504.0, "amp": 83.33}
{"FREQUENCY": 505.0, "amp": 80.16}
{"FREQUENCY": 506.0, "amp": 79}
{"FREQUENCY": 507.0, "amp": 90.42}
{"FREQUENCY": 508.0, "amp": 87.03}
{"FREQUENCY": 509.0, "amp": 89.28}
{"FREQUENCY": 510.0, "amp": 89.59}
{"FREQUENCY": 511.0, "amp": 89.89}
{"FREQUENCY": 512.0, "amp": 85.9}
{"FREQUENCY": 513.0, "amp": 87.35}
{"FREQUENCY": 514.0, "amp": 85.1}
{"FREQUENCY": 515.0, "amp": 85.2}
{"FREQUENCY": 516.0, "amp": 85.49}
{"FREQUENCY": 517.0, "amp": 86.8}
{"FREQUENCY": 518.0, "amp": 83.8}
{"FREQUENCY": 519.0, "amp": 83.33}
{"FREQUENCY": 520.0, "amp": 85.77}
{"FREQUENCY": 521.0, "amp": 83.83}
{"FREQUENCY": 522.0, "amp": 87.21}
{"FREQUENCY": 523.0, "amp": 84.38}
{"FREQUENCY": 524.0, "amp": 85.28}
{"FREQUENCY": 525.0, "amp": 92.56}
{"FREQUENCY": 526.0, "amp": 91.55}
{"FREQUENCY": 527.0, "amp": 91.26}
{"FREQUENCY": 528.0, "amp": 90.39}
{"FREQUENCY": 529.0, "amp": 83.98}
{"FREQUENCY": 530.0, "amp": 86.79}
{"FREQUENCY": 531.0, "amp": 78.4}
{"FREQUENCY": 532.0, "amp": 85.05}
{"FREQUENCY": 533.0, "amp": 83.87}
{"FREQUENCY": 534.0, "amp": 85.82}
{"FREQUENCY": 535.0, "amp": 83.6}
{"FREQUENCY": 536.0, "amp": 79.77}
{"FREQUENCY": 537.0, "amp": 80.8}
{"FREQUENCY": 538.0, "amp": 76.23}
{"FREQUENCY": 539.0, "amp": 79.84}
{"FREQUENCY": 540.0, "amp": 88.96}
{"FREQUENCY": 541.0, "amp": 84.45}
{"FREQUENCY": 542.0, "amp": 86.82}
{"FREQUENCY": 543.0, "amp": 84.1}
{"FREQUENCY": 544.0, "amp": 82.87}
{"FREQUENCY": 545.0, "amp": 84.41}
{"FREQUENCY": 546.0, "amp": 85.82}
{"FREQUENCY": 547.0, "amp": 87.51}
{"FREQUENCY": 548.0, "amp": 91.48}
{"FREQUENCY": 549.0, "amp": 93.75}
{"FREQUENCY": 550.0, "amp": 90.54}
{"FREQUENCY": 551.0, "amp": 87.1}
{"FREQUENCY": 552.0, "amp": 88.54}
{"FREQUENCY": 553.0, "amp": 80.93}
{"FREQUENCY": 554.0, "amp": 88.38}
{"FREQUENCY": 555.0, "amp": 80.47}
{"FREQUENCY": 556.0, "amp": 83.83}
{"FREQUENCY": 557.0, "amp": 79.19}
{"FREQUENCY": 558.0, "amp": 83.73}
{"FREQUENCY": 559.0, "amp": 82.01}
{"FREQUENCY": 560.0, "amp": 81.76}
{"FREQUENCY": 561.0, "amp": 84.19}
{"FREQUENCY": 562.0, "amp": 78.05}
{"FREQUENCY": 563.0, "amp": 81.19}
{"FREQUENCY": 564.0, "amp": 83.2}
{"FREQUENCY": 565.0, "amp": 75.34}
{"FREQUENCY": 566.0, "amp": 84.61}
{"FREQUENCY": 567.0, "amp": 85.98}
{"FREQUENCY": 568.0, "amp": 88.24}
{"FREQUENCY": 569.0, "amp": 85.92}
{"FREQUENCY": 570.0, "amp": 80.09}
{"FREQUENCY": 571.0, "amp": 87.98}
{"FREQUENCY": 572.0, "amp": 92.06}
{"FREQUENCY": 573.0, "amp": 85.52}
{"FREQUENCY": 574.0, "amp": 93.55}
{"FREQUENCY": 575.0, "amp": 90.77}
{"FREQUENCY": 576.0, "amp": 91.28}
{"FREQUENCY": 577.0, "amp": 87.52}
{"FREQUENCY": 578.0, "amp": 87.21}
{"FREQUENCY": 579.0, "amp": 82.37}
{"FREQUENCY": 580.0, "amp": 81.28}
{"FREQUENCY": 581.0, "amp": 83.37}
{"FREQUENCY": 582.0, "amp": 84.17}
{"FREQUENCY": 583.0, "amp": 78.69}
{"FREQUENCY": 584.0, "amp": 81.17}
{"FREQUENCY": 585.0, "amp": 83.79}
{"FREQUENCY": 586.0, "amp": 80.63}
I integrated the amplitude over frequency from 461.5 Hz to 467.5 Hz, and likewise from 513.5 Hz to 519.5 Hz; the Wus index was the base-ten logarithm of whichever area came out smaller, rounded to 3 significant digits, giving 2.71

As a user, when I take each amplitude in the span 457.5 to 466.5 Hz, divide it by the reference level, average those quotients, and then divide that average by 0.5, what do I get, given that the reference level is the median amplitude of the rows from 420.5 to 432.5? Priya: 2.34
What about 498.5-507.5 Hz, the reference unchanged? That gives 2.21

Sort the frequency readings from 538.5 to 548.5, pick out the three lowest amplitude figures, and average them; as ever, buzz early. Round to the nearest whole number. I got 82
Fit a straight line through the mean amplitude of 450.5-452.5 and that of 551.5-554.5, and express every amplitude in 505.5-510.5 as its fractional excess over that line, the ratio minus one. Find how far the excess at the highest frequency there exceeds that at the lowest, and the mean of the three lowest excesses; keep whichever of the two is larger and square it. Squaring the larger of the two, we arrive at 0.016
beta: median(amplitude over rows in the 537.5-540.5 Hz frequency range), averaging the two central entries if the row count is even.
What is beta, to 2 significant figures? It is 80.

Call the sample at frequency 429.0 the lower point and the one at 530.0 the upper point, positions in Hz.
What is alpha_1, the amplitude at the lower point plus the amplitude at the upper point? 154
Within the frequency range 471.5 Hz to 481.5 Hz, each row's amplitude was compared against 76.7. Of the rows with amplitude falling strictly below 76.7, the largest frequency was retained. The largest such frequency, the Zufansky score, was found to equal 481.0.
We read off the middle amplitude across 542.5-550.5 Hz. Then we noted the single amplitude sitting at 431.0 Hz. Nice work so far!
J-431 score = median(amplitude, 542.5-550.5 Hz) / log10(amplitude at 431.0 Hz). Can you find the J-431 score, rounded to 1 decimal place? 46.2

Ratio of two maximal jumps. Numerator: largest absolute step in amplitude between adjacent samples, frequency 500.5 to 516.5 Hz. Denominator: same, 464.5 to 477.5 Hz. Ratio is 1.5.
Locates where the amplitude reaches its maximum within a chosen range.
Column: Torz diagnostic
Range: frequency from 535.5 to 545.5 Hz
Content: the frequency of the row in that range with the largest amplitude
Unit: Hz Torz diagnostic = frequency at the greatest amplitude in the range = 540.0 Hz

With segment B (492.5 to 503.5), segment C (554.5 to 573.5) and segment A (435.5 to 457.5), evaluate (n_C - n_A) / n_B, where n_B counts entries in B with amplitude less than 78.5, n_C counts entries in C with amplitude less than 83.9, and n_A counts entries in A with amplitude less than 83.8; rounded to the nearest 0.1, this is -5.5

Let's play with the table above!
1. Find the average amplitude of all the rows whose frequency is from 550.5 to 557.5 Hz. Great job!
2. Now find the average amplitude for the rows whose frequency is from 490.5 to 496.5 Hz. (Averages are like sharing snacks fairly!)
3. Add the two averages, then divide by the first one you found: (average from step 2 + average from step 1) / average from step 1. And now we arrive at 1.99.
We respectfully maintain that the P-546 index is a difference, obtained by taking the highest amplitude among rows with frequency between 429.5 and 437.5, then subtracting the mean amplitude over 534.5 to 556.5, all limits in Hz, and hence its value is -9.6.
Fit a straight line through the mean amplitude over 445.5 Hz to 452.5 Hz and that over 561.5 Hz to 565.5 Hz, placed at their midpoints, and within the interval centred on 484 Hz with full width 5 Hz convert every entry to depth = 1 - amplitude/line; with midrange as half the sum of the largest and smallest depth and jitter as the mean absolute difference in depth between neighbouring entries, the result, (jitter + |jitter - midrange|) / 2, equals 0.12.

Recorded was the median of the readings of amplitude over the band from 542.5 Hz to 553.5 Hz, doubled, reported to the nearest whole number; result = 174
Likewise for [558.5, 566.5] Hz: 164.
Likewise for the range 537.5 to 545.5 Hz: 169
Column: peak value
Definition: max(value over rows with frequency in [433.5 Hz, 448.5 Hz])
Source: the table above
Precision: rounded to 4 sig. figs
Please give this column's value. 81.60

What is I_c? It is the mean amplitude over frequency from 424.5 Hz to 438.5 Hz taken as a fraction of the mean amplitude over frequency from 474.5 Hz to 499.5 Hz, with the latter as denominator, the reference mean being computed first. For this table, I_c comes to 0.98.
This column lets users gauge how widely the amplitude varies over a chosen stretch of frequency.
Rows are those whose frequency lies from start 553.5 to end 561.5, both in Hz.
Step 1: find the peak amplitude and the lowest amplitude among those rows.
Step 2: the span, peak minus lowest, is 9.2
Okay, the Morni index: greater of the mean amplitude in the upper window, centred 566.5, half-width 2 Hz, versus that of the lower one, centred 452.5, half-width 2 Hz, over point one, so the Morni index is 835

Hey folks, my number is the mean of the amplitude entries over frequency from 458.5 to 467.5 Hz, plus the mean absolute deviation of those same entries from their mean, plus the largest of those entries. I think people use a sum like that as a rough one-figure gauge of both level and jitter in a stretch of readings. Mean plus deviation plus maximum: 185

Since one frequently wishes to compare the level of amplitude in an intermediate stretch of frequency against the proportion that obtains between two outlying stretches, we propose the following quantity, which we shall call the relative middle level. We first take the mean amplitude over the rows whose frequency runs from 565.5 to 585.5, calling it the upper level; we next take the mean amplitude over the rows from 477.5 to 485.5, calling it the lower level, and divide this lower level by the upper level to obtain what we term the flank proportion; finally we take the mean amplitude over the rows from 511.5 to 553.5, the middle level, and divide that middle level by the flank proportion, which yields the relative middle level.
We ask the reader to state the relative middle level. 111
